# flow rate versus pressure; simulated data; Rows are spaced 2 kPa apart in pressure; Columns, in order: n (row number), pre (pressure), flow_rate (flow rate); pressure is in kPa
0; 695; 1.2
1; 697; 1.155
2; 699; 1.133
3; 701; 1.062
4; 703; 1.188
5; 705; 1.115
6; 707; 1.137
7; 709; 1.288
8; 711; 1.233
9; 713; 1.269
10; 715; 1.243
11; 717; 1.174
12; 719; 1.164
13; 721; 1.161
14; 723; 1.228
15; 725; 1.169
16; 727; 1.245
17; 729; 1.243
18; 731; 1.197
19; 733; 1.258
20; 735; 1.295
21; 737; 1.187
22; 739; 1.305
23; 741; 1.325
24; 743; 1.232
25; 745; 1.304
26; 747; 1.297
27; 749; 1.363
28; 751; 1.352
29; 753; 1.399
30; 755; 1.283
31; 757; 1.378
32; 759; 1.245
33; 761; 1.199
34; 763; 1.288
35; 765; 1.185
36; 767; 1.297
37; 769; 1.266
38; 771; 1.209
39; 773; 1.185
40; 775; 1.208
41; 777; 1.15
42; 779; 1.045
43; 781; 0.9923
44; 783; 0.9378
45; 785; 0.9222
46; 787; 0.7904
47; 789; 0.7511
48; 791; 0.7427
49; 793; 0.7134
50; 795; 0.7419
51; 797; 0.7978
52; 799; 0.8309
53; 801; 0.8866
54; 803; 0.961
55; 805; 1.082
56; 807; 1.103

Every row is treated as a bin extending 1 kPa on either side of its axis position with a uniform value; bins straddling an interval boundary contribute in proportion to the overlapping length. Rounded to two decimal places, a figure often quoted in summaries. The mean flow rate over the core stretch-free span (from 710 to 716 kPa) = 1.25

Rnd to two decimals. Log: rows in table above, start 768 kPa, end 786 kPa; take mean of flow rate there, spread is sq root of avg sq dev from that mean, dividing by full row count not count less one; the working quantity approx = 0.12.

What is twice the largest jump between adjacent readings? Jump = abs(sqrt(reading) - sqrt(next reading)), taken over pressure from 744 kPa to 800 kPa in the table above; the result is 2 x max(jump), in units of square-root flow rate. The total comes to 0.14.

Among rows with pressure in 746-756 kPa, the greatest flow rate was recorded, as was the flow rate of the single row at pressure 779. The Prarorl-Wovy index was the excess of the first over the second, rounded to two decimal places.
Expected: 0.35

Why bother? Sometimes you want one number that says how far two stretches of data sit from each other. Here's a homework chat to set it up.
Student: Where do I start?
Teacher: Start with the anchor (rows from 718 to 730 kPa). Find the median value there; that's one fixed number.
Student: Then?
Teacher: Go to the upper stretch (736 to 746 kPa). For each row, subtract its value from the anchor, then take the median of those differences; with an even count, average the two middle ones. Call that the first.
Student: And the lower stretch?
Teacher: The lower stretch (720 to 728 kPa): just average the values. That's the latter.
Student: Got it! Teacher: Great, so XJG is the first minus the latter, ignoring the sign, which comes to 1.31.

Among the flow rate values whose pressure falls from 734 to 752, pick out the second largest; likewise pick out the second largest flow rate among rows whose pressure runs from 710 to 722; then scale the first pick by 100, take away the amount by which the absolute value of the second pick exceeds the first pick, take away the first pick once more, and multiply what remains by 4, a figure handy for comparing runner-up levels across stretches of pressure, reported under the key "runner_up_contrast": 536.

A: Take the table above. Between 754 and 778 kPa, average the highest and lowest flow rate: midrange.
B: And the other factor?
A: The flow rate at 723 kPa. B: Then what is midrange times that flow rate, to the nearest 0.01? 1.55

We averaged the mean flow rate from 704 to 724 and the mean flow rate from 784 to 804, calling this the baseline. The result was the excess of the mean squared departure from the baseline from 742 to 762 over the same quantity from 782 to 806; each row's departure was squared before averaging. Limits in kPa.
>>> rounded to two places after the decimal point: 0.06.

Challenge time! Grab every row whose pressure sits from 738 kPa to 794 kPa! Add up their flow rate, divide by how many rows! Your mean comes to 1.16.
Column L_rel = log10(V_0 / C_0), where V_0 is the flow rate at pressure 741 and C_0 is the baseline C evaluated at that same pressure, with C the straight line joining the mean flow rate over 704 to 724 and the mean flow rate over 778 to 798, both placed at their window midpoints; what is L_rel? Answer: 0.093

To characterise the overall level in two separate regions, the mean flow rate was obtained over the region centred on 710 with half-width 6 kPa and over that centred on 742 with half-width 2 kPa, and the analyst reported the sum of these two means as 2.5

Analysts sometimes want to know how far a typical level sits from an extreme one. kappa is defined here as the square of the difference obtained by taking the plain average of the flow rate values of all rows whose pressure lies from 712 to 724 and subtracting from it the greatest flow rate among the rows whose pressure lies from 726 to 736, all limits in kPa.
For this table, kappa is 0.01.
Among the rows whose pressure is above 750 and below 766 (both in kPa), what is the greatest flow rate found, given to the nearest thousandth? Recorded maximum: 1.399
